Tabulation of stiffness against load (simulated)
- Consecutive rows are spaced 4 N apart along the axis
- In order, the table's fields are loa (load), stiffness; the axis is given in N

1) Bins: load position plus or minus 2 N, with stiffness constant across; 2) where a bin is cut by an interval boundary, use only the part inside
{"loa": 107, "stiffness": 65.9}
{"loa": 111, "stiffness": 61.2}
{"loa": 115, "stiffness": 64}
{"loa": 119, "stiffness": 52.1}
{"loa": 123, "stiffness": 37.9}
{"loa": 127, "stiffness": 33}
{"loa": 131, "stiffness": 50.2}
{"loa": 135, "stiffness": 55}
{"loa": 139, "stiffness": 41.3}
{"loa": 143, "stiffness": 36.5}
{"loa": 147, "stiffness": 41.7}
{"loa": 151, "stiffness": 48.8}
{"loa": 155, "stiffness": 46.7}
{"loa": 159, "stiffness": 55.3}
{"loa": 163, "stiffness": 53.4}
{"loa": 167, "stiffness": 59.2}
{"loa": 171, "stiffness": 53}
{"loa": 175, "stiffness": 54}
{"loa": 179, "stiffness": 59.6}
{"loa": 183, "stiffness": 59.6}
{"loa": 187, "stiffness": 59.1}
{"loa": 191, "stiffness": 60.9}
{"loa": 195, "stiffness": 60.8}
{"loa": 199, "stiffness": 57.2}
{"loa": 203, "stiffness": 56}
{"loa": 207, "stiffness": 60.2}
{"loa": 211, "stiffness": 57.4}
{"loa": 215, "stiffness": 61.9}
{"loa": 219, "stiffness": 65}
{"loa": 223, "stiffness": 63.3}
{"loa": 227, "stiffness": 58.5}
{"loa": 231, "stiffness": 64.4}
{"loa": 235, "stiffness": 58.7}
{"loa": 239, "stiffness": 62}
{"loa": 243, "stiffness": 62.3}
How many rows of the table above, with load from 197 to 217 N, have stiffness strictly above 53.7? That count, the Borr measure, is 5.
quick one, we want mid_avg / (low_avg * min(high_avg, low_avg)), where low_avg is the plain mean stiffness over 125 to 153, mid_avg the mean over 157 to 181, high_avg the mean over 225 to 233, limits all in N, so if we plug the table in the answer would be 0.029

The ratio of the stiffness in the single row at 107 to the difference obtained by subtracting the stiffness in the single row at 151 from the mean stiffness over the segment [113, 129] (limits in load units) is -32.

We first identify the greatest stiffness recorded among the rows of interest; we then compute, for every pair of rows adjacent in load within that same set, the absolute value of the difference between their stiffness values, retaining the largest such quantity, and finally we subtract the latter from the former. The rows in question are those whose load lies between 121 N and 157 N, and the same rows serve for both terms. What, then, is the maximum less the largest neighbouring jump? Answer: 38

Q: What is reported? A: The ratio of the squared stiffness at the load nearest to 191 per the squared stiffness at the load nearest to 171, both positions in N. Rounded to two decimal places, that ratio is 1.32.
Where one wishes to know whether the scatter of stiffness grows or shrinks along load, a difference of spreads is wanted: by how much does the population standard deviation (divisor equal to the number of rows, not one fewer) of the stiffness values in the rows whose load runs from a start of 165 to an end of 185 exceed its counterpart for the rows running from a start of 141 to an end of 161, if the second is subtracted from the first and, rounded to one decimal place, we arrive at -3.4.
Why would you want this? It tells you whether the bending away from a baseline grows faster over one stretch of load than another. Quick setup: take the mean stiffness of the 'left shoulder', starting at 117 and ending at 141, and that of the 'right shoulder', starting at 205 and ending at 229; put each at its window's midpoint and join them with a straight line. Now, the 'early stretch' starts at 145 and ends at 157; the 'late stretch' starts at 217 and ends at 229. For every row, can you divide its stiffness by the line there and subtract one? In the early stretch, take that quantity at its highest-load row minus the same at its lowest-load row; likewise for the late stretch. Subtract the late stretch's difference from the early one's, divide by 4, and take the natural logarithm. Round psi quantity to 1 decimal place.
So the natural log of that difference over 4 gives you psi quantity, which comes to -3.0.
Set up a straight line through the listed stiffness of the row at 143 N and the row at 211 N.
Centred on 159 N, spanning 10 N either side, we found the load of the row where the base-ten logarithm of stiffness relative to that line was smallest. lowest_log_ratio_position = 155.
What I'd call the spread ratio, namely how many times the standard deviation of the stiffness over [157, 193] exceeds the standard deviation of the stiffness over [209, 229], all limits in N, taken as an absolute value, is 1.0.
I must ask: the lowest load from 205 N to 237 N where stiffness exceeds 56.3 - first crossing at 207 N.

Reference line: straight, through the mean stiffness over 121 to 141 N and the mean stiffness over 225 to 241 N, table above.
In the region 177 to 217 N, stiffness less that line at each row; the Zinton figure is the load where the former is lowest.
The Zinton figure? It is 203 N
